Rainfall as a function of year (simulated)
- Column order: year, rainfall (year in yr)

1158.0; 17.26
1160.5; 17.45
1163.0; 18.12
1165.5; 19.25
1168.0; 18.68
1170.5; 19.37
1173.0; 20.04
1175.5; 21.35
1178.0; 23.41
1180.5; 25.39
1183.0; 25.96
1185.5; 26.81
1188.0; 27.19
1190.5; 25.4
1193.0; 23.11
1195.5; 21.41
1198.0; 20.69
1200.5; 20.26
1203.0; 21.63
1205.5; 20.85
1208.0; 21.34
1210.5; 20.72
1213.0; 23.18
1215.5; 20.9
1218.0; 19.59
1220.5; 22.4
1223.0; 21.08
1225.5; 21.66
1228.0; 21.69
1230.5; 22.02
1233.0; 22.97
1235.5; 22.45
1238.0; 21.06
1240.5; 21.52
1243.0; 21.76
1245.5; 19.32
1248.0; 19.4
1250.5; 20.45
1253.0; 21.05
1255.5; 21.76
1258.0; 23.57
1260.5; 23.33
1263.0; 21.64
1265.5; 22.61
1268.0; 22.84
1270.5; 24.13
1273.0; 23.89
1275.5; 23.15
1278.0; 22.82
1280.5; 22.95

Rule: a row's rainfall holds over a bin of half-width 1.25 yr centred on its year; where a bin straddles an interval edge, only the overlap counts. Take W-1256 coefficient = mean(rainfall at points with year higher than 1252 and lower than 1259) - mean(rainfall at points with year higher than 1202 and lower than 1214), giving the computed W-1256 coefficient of 0.6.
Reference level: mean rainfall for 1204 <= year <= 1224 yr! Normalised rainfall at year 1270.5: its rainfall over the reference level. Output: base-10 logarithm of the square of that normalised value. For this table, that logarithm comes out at 0.11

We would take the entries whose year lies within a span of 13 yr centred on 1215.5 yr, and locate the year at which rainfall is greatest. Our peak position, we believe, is 1213.0 yr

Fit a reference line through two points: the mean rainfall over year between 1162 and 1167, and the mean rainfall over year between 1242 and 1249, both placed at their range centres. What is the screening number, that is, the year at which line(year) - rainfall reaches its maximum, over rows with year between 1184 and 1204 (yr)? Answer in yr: 1200.5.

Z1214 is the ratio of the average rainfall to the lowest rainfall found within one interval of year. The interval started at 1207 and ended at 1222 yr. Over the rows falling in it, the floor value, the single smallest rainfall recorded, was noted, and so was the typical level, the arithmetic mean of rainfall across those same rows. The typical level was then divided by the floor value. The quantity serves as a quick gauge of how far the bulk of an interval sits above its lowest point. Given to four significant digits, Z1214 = 1.090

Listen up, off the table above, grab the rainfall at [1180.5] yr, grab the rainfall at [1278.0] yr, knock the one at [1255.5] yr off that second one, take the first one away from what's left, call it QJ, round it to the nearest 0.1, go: -24.3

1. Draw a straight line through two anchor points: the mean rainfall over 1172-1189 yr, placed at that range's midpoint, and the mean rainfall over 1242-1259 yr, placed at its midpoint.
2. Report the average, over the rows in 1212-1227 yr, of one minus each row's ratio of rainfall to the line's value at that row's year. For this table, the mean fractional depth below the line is 0.046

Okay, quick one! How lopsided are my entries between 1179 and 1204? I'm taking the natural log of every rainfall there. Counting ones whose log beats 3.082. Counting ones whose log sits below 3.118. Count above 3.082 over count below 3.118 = 1.5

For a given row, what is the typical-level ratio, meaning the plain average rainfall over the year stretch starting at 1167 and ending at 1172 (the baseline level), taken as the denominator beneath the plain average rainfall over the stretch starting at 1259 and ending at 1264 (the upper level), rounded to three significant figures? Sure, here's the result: 1.18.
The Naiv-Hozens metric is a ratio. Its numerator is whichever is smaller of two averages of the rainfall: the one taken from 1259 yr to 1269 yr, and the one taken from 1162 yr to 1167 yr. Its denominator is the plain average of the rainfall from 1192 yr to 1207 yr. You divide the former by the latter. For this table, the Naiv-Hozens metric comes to 0.88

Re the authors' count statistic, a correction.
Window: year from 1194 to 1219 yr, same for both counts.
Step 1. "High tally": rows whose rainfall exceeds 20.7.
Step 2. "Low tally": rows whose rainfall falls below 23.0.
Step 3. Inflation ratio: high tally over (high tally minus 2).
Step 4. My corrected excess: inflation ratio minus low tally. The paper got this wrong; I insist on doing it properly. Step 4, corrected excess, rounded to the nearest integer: -8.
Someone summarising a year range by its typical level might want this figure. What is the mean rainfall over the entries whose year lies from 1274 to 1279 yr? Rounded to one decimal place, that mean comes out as 23.0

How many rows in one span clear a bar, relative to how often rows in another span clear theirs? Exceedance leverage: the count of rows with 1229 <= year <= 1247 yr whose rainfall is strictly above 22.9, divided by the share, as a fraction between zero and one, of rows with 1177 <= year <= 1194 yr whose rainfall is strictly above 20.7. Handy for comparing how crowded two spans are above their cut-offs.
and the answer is 1.0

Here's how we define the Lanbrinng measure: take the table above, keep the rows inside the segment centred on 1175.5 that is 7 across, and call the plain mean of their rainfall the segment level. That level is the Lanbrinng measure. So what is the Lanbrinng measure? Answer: 21.6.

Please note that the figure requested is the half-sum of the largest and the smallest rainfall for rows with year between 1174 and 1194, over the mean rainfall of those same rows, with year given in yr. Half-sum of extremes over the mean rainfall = 0.98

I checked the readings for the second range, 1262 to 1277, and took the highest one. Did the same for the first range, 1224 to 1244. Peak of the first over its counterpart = 0.95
